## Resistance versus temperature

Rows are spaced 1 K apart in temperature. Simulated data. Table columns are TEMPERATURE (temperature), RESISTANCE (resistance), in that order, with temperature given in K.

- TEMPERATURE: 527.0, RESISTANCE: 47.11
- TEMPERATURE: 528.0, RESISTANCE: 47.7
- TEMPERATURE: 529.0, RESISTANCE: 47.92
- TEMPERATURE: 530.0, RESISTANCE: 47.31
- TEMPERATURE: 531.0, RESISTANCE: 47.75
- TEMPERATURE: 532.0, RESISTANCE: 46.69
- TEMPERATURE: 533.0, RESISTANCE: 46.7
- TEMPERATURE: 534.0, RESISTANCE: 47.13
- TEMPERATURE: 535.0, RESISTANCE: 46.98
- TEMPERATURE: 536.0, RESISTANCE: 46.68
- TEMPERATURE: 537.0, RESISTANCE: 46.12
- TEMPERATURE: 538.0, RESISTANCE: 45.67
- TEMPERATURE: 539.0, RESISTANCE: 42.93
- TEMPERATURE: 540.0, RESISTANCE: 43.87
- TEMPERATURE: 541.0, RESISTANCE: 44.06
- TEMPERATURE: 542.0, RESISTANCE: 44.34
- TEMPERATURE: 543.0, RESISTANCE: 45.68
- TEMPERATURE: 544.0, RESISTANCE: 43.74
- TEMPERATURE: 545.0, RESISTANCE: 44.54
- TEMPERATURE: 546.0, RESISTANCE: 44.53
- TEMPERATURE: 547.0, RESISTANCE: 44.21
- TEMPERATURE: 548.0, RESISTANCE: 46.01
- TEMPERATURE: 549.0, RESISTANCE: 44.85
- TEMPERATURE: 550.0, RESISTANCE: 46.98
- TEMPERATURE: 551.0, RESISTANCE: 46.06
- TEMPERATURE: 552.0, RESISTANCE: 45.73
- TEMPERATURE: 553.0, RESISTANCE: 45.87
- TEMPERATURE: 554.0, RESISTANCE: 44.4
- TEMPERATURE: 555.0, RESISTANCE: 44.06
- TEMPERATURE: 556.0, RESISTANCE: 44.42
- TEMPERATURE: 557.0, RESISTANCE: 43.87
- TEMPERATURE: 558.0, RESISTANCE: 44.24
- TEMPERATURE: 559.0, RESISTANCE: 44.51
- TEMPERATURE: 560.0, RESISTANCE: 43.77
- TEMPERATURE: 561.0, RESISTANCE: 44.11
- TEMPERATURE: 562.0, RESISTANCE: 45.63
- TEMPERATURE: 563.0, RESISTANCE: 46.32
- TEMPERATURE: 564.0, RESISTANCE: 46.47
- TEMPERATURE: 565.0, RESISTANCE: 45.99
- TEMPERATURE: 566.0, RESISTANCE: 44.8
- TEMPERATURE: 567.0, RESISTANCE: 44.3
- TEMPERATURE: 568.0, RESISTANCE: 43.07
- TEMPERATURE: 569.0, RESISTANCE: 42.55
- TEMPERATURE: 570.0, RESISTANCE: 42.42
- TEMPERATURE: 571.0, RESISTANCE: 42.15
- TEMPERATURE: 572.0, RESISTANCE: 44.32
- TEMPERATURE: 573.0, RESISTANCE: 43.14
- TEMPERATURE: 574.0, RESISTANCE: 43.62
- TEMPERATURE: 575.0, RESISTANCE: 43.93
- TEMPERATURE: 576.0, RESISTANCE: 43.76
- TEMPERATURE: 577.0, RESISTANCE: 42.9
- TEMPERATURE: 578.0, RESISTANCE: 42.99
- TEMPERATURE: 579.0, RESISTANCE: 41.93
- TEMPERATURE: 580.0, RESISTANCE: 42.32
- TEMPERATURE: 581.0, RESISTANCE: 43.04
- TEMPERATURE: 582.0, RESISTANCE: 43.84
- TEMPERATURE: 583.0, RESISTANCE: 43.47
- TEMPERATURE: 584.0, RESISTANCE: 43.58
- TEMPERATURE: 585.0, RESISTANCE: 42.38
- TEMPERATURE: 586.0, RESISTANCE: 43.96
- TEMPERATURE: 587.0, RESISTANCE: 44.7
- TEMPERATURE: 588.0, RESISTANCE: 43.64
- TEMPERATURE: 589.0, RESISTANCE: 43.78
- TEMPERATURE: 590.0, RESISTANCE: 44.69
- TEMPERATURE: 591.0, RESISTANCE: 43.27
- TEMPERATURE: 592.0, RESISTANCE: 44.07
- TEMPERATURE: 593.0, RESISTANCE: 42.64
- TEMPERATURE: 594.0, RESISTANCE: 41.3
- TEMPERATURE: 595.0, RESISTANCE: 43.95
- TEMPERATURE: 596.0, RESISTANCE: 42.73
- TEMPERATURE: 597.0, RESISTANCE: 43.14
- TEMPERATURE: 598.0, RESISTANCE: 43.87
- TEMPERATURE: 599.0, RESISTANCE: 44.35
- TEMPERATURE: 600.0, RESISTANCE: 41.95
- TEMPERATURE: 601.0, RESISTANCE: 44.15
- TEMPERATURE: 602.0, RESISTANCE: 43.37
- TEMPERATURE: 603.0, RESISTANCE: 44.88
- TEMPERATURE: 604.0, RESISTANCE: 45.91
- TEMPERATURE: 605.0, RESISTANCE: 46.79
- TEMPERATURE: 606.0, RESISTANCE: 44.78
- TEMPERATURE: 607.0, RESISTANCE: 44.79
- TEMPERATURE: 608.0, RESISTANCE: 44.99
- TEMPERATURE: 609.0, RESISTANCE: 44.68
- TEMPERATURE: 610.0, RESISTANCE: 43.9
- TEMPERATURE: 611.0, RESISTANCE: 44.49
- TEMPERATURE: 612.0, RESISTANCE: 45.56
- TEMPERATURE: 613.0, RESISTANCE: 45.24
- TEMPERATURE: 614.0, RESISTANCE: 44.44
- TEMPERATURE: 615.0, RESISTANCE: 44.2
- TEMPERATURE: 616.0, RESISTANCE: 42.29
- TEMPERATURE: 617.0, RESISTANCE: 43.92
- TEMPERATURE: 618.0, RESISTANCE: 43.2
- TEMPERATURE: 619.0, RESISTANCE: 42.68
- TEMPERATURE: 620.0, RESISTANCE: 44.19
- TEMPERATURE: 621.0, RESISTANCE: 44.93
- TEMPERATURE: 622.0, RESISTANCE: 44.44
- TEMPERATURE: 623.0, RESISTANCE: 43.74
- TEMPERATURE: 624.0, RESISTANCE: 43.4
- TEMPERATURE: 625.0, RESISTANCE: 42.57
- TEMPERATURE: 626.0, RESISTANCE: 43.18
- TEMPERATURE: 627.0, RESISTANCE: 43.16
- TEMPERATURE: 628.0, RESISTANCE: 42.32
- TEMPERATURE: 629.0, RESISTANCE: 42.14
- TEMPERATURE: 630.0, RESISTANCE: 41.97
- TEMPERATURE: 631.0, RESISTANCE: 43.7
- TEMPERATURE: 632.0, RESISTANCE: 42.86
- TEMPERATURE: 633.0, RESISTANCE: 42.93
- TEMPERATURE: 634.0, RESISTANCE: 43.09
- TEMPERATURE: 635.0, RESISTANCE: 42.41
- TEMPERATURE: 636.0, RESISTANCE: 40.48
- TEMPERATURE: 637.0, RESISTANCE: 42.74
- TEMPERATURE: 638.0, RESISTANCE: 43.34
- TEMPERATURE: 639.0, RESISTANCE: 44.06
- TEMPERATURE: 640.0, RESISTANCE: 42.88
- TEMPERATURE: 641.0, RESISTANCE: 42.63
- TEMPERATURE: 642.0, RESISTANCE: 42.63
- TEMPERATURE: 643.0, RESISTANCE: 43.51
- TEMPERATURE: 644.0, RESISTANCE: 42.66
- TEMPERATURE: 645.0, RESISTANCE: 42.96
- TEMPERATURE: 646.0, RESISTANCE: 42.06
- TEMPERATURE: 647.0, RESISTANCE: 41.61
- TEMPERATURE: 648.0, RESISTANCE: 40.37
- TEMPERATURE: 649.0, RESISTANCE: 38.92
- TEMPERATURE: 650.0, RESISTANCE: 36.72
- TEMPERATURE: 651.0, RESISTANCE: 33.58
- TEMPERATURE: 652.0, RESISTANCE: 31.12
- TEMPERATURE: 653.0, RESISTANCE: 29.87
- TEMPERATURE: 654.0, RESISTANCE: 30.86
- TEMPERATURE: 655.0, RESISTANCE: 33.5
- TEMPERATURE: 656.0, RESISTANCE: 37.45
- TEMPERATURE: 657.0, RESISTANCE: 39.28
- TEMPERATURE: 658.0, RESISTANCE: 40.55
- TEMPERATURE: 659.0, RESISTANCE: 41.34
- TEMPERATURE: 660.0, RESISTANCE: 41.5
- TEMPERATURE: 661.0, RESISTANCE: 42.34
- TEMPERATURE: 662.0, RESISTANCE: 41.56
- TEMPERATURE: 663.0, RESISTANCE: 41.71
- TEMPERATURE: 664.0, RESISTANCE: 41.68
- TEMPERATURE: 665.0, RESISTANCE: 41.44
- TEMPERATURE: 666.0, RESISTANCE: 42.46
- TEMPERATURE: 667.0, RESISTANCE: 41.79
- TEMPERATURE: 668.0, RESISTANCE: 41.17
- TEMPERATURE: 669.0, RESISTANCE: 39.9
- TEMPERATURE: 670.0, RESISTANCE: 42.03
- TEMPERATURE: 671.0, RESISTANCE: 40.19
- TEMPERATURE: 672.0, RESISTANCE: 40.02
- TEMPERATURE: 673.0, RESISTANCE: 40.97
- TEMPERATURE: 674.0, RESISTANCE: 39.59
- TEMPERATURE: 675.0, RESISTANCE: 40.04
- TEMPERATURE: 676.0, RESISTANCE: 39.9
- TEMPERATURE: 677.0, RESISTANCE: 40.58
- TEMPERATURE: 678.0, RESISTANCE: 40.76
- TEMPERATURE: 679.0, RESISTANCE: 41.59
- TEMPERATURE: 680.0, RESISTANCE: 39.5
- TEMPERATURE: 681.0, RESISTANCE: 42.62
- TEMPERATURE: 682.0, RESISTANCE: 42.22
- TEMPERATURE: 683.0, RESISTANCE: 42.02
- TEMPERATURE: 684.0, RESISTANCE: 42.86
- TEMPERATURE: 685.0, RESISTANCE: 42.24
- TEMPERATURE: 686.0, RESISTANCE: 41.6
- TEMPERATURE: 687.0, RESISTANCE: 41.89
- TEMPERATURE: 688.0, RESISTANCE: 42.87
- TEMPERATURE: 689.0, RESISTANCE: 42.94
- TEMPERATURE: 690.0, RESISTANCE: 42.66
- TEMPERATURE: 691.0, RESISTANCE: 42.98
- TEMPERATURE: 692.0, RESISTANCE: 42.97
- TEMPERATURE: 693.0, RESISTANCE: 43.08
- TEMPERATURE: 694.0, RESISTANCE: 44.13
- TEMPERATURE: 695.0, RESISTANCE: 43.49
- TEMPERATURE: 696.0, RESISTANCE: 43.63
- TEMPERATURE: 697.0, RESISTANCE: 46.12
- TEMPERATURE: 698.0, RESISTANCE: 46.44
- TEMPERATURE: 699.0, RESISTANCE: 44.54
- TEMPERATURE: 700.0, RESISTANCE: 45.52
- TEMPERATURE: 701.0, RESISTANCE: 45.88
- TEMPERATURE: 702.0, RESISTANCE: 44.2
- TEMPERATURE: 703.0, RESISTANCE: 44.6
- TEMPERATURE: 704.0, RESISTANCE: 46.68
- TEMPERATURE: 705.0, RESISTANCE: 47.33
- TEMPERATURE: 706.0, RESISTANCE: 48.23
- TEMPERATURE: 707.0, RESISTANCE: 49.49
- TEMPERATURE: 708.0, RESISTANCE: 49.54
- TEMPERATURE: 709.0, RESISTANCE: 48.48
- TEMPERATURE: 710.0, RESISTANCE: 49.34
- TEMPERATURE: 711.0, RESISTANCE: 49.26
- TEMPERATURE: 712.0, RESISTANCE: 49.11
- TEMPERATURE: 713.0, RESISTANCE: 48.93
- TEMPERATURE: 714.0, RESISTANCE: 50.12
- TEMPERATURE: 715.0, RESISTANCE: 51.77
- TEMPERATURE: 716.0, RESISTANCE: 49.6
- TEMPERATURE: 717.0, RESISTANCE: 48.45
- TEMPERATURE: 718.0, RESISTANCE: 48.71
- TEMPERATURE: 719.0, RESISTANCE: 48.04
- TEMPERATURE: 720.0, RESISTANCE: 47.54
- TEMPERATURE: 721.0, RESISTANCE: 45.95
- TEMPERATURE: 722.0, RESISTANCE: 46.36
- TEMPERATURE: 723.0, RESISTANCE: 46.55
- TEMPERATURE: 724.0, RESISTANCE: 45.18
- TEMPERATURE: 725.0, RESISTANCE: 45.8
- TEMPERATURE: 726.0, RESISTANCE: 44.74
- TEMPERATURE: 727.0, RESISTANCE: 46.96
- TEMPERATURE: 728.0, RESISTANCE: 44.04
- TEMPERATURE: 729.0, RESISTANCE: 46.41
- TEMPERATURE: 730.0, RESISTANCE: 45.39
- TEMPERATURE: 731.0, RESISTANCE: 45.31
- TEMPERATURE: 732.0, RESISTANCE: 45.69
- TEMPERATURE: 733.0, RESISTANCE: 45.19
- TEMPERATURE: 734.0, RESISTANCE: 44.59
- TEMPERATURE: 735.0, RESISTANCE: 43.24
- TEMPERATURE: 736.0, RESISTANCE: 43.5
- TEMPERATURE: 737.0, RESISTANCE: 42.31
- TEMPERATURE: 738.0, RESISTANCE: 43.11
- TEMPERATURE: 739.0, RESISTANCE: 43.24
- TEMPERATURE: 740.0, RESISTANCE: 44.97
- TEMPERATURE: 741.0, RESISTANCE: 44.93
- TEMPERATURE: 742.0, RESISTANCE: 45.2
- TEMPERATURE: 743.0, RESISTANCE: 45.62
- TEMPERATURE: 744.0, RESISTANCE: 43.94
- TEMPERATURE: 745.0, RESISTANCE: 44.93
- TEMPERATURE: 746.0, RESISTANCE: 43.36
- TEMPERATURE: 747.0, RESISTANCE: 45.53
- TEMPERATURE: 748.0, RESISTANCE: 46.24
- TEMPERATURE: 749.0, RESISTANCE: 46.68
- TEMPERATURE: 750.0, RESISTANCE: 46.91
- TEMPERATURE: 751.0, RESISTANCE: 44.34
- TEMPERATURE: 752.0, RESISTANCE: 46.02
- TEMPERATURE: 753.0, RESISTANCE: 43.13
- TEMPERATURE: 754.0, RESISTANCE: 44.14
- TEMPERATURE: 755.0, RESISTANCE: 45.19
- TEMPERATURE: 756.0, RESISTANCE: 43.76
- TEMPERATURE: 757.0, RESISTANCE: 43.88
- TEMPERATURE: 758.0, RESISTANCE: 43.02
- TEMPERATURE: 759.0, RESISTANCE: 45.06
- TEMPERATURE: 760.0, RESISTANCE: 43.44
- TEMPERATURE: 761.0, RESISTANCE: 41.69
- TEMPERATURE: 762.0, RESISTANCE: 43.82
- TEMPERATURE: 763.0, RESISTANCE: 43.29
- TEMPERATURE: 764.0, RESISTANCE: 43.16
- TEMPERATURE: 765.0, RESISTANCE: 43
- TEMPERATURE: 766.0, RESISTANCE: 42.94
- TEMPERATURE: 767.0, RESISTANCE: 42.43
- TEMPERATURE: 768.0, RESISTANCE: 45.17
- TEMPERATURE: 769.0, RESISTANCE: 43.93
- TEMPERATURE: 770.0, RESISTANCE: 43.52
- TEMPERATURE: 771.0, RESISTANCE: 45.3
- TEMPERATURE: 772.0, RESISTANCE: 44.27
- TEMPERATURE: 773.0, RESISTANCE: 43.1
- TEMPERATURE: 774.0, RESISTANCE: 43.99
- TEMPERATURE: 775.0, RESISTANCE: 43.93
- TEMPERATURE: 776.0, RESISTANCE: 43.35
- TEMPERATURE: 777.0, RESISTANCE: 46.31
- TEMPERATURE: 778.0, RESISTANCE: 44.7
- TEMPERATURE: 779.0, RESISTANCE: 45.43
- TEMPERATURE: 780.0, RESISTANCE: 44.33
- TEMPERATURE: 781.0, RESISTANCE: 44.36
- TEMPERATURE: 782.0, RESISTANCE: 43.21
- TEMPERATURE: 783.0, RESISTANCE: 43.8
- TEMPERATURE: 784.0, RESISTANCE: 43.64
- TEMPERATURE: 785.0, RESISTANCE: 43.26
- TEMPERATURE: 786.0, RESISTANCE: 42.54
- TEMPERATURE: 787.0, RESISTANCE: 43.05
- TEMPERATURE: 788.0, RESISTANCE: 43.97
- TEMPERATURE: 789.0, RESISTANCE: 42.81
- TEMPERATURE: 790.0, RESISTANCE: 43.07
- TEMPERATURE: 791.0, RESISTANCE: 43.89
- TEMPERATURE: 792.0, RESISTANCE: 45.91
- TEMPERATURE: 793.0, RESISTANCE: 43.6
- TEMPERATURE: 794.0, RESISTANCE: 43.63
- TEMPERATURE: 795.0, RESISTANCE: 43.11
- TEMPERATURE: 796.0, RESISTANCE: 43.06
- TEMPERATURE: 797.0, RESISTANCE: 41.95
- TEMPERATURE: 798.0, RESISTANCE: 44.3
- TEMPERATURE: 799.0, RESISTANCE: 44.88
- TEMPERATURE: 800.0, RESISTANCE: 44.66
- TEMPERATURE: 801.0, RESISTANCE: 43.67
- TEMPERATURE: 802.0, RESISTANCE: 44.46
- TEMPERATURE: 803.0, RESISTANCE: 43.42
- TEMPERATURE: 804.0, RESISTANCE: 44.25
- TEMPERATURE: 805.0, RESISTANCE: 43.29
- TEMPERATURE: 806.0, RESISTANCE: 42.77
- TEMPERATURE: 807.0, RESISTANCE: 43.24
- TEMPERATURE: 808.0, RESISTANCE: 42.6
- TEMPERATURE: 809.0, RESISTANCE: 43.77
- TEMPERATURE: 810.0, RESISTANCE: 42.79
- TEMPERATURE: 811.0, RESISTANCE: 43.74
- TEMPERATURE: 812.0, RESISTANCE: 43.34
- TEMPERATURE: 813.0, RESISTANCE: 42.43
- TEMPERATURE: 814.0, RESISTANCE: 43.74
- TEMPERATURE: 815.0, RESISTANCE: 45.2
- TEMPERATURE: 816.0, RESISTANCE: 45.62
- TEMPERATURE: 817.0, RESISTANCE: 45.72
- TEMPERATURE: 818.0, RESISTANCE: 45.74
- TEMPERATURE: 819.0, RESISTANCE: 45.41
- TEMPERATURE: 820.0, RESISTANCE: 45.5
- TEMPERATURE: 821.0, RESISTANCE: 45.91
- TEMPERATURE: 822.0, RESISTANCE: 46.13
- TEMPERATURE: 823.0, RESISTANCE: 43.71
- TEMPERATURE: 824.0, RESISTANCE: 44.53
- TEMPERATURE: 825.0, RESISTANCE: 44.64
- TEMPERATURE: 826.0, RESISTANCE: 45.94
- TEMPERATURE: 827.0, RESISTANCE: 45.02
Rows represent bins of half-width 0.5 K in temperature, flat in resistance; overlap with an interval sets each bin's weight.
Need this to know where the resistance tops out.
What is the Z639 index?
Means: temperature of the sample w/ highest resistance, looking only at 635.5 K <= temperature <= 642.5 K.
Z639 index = 639.0 K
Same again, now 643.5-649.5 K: 645.0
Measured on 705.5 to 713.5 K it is 708.0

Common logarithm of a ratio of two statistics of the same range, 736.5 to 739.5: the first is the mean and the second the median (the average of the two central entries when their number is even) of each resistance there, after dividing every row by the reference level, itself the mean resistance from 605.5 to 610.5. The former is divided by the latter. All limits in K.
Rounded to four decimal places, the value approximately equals -0.0023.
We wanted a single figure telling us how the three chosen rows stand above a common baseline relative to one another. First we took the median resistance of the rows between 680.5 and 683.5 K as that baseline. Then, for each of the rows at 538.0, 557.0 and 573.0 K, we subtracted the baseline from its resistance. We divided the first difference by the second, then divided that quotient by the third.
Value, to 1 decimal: 2.3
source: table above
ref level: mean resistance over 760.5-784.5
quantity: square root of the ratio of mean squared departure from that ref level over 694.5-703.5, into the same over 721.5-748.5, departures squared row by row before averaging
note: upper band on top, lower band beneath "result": 1.1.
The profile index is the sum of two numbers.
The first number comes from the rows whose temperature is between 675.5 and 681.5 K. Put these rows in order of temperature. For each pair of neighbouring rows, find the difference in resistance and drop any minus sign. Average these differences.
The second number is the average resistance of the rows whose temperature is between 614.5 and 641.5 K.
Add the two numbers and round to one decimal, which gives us 44.5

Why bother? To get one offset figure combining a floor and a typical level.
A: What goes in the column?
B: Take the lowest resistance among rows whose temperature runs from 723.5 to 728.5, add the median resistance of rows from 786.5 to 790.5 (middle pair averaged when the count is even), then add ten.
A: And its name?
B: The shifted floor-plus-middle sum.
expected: 97.1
